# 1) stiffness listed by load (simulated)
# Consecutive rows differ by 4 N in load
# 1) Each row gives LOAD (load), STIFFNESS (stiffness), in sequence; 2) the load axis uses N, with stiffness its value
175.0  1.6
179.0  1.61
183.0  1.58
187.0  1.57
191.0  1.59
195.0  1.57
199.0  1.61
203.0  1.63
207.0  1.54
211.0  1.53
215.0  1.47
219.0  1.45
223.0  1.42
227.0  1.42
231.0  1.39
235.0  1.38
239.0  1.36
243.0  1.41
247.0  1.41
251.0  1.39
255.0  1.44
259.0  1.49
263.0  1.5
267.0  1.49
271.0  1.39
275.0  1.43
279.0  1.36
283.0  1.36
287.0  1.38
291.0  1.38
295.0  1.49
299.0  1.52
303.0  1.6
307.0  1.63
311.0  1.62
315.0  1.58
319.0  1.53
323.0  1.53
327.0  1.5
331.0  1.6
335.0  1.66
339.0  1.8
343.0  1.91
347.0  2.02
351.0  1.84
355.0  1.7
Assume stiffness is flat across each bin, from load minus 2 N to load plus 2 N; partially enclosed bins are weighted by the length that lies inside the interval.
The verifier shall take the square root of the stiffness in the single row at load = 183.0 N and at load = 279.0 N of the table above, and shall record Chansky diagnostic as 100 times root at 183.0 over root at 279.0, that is 108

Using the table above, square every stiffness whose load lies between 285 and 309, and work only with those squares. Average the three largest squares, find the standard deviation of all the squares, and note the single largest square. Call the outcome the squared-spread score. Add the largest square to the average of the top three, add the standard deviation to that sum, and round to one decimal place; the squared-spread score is 5.5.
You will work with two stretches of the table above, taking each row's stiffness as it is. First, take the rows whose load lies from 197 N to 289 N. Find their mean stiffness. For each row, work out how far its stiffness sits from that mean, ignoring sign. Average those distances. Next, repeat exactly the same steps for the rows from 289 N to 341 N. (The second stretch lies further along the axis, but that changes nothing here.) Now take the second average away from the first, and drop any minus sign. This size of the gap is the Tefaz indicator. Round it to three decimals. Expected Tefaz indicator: 0.014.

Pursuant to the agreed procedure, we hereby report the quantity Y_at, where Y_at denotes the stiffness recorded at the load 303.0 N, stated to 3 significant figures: 1.60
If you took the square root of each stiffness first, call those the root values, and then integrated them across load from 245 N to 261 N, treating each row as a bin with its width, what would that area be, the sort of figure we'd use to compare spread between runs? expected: 19.1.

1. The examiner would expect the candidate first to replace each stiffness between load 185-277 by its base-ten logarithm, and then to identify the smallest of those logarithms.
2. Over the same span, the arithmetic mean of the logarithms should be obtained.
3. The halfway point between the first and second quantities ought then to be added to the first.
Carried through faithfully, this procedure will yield 0.284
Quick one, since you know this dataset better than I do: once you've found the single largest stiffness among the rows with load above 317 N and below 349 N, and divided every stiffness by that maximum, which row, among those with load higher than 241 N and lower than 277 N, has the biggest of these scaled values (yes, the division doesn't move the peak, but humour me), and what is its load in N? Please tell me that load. 263.0 N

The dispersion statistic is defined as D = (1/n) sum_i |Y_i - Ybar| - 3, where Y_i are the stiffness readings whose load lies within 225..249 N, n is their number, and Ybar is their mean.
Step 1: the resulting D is -2.98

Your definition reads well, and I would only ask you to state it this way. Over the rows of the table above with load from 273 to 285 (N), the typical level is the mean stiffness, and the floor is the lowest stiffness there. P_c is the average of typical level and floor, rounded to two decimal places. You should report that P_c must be 1.37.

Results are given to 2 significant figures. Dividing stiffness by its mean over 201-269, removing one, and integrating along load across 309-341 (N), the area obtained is 3.3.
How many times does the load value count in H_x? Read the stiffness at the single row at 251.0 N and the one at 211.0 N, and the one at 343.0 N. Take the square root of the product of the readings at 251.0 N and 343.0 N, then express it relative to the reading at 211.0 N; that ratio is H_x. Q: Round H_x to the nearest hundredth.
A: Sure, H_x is 1.06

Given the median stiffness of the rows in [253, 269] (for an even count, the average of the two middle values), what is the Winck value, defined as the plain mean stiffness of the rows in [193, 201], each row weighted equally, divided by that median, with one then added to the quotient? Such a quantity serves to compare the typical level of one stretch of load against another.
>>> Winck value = 2.07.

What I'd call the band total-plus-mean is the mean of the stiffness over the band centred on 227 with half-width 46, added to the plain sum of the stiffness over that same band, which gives 36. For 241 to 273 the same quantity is 13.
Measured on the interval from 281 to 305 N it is 10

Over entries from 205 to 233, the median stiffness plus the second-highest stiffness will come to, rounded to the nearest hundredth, 2.98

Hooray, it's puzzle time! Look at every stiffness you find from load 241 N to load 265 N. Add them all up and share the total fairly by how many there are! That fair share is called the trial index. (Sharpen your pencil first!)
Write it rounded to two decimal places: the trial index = 1.44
